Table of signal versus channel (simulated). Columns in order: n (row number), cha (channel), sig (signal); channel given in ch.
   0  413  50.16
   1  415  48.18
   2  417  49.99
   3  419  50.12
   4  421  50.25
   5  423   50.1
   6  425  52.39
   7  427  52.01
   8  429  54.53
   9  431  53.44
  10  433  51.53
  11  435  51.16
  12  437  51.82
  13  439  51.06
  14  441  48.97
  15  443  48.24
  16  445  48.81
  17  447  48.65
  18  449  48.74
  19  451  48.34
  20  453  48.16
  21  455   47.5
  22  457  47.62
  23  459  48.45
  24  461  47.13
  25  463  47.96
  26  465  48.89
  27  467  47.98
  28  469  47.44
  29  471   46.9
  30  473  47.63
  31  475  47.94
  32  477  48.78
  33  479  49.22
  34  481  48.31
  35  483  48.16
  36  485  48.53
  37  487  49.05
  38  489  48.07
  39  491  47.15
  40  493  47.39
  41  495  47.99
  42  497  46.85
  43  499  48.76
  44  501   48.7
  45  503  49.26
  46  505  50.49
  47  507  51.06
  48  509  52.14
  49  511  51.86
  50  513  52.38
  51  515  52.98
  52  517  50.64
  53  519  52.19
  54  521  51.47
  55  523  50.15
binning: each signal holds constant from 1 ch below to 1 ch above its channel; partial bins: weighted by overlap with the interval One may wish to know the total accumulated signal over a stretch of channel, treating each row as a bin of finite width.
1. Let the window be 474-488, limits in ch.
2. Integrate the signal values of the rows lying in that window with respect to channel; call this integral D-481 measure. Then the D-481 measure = 680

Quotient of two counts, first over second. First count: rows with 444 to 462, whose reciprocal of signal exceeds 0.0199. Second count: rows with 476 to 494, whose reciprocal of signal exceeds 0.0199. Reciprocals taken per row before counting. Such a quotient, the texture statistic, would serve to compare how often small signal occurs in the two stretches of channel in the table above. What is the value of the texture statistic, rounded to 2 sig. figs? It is 1.0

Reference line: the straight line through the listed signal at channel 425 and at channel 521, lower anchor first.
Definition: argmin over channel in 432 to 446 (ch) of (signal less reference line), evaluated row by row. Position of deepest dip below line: 443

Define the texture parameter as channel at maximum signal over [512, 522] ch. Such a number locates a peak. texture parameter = 515 ch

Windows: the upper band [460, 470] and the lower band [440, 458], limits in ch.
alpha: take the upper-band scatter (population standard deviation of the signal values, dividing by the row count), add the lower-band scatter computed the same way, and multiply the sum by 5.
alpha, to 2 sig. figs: 5.4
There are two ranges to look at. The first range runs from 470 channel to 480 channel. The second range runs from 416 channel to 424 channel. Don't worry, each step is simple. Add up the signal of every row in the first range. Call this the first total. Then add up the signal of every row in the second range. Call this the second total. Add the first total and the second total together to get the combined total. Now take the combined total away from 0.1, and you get -441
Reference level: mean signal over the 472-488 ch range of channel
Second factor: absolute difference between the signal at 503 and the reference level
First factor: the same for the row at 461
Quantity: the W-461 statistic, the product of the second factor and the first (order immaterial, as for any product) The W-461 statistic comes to 1.1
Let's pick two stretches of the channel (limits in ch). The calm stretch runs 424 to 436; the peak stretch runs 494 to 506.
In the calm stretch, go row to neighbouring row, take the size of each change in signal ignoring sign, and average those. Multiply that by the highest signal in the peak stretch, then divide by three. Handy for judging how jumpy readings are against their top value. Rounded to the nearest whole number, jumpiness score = 21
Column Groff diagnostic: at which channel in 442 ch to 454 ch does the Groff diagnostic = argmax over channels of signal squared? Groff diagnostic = 445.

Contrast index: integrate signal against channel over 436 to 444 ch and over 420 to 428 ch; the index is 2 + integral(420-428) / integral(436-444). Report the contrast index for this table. 3.02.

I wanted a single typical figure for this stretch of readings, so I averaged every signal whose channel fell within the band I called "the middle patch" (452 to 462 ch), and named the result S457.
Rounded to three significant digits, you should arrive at 47.8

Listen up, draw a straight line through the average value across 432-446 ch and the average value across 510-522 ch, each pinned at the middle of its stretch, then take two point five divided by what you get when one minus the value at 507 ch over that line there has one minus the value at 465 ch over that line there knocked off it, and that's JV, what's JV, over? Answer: -101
